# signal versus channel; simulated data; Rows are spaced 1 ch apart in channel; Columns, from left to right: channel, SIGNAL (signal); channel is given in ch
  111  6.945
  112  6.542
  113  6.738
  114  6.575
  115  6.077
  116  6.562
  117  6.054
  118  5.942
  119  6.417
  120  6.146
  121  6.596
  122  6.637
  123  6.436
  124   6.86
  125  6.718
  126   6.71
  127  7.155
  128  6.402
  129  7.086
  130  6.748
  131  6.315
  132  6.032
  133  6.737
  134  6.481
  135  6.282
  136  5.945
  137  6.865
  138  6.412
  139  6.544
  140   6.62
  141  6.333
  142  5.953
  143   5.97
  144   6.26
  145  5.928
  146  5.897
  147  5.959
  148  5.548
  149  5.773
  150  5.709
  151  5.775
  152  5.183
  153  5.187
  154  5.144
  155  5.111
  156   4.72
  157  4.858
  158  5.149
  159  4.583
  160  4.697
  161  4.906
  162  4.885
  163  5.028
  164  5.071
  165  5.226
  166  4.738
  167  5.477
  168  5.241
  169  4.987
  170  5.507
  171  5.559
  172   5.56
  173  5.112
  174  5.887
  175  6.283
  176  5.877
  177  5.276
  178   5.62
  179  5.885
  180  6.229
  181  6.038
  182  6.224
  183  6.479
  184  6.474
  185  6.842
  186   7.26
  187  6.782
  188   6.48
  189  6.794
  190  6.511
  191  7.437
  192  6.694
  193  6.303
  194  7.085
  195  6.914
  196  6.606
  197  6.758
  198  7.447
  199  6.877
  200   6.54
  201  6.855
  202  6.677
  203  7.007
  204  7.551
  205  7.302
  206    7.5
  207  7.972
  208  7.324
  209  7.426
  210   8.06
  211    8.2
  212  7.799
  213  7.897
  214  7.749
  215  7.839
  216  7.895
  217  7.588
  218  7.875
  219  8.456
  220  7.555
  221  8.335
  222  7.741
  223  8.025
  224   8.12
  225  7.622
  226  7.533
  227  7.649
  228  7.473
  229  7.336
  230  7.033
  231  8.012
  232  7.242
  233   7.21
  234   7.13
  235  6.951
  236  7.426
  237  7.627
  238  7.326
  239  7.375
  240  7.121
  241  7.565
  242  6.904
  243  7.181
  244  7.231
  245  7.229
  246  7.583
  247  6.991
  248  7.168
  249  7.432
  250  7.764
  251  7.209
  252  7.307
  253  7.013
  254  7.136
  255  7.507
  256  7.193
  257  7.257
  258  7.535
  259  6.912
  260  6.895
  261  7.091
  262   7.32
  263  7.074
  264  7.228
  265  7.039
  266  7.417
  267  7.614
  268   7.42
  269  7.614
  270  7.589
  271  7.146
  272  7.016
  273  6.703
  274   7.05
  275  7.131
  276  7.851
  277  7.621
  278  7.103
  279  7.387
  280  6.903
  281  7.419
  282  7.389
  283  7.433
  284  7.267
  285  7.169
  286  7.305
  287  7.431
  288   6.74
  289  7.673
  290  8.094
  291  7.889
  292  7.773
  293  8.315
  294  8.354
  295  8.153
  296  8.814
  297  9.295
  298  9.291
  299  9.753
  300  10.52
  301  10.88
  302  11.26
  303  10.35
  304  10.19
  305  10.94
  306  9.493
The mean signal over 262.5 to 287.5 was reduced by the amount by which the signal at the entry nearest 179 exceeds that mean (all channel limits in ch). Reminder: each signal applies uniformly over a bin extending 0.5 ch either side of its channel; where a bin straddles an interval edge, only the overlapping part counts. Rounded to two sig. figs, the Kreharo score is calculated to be 8.7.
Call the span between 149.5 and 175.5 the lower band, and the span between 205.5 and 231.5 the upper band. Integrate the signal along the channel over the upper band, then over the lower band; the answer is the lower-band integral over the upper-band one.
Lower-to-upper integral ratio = 0.67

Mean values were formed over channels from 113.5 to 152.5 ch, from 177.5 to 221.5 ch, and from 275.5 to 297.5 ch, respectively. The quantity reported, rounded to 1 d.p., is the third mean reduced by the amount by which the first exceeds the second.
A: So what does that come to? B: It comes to 8.5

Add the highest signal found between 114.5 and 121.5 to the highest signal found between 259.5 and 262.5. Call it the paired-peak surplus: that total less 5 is 8.9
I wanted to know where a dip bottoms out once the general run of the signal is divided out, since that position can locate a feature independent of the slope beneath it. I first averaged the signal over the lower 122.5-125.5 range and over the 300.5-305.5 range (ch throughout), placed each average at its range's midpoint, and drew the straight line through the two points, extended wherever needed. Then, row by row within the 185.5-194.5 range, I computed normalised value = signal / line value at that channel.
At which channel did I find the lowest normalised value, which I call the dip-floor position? 193 ch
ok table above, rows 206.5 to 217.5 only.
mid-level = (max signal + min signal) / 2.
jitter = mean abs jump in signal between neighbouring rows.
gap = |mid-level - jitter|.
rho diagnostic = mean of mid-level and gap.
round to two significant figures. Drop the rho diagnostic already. 7.6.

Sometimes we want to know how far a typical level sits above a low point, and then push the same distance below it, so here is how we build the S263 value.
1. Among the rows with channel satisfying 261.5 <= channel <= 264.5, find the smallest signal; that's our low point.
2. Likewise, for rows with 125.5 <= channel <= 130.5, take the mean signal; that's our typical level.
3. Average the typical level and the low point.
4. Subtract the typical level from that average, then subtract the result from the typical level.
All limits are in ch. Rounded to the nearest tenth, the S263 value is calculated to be 6.7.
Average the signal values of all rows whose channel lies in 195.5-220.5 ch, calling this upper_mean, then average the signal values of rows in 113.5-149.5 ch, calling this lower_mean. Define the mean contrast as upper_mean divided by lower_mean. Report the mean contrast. 1.2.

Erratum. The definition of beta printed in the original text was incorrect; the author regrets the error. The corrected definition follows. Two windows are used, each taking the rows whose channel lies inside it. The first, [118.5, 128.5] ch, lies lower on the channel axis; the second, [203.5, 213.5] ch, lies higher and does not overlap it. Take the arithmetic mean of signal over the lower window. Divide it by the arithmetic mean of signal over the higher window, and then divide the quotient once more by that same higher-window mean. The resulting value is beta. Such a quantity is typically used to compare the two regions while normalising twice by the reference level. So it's 0.11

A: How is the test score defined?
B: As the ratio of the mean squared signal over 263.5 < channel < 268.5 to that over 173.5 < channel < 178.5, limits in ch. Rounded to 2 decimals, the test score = 1.61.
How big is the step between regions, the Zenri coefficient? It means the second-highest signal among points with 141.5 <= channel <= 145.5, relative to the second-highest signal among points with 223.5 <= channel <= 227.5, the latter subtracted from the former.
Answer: -1.7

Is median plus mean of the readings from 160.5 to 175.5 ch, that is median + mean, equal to 10.5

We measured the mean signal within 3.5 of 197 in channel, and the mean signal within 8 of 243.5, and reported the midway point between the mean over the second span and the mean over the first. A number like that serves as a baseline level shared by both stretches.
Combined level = 7.11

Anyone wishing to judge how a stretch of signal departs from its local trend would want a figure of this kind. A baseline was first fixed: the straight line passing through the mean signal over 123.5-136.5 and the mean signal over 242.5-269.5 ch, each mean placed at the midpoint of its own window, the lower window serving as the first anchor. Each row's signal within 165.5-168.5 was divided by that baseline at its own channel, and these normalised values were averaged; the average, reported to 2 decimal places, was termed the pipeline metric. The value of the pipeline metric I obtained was 0.76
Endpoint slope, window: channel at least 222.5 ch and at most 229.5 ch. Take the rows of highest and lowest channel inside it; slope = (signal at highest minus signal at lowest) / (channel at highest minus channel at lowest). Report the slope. -0.11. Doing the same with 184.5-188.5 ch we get -0.12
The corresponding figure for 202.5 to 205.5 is 0.15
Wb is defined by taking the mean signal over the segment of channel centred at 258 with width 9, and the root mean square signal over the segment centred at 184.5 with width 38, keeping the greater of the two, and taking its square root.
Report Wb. 2.68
